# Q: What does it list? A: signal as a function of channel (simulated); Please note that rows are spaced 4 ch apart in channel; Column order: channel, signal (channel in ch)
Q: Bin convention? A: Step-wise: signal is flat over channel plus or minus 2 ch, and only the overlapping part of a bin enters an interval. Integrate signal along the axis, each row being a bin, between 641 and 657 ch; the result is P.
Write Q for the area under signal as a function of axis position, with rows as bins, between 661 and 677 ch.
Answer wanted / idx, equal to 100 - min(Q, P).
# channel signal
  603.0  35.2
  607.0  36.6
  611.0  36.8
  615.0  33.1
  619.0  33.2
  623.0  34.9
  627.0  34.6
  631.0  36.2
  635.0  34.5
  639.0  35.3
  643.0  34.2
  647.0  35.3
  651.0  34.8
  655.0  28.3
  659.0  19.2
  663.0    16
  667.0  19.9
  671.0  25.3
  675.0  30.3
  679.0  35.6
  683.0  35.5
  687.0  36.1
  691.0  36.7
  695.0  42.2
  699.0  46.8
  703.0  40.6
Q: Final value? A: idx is -266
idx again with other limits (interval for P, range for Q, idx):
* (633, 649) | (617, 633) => -456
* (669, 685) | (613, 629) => -407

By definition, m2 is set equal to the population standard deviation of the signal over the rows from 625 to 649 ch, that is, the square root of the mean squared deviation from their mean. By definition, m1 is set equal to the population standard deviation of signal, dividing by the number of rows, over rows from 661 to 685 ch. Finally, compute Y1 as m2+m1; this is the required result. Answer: 8.1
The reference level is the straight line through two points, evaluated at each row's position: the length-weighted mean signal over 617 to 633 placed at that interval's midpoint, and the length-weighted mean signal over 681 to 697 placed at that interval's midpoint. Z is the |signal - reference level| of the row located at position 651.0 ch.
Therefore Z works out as 1.1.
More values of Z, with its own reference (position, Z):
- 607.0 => 2.7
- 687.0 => 1.4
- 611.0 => 2.7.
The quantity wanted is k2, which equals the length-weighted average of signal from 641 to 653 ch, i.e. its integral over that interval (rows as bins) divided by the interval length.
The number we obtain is 34.8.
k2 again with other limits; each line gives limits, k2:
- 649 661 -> 27.4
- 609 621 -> 34.4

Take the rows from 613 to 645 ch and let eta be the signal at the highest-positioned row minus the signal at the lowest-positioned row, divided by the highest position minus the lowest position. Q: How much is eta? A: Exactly 0.0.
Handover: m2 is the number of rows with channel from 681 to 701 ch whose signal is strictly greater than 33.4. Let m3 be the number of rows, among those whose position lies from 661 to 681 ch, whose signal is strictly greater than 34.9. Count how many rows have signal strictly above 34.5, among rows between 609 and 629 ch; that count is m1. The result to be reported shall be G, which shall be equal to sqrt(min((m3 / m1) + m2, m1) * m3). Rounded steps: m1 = 3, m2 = 5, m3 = 1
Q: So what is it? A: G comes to 1.7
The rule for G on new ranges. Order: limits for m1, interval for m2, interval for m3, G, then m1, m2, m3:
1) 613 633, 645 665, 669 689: 3.0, 3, 2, 3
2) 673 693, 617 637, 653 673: 0.0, 4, 4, 0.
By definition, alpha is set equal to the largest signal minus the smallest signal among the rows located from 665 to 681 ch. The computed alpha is 16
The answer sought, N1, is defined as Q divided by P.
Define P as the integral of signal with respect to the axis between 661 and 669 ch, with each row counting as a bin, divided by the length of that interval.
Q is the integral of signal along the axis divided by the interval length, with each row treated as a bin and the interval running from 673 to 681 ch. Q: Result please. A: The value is 1.8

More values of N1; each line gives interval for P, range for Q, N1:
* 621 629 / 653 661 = 0.7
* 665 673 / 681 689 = 1.6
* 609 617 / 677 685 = 1.0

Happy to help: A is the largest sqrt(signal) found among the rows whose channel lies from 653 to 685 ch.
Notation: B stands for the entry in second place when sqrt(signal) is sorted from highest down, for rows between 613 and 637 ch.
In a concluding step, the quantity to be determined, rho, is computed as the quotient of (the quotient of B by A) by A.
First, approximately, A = 5.97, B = 5.91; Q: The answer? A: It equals 0.166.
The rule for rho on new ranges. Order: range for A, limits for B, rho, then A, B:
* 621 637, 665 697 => 0.167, 6.02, 6.06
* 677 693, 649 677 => 0.150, 6.06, 5.50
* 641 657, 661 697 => 0.172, 5.94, 6.06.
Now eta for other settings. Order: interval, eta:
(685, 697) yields 0.8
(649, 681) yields 0.0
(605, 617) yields -0.4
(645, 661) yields -1.3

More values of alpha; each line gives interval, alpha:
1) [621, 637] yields 2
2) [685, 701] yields 11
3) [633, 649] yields 1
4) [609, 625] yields 4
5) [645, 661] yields 16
